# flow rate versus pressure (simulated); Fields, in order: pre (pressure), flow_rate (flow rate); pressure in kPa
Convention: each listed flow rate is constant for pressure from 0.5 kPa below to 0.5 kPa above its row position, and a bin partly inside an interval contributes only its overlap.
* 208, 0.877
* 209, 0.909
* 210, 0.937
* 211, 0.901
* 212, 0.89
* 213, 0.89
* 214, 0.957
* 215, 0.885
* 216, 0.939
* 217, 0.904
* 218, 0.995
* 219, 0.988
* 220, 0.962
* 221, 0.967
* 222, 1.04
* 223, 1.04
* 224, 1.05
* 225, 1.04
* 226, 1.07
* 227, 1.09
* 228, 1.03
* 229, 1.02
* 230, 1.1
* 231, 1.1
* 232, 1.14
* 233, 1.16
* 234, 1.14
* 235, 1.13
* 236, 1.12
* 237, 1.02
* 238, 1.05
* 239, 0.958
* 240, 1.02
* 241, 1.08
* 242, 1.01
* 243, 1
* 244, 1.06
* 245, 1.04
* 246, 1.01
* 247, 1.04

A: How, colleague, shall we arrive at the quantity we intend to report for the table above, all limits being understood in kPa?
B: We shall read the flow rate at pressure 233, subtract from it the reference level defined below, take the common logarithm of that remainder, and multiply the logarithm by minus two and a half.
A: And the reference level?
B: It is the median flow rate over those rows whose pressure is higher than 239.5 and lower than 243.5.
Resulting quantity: 2.1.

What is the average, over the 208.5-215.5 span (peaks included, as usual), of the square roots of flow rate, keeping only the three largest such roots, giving 0.97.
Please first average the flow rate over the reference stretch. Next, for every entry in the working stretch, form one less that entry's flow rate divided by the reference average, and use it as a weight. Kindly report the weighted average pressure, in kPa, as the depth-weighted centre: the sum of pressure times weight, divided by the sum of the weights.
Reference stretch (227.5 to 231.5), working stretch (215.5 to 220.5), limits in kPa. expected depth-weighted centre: 217.8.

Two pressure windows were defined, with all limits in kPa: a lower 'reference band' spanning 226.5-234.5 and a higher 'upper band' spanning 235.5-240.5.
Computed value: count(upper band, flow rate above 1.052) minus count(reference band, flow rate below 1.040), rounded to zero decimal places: -1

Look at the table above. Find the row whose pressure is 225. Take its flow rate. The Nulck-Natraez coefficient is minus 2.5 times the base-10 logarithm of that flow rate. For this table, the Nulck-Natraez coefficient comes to -0.04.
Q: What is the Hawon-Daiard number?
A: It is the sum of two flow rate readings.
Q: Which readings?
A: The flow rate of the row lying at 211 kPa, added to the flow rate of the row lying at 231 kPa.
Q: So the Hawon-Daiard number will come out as 2.00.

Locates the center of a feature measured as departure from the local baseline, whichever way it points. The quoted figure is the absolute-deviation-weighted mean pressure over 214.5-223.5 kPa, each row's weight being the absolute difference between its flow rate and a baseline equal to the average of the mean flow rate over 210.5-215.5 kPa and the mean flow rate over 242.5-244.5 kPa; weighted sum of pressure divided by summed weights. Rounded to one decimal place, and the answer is 218.9 kPa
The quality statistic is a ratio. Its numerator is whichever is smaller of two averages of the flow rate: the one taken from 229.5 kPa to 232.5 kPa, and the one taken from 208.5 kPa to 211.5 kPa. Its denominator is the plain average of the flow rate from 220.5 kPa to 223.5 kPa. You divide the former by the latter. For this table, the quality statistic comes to 0.902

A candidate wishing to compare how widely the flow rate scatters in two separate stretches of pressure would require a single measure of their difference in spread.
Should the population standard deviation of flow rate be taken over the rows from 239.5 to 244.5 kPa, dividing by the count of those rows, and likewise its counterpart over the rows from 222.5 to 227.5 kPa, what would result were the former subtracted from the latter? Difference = -0.011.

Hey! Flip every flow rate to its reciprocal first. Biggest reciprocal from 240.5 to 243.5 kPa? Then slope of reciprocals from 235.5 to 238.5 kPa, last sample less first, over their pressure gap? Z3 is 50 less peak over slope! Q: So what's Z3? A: 16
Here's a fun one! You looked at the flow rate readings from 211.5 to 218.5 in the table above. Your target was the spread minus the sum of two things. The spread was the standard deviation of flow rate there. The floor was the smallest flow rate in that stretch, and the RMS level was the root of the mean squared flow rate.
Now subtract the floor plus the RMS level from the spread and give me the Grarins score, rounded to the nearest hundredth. -1.77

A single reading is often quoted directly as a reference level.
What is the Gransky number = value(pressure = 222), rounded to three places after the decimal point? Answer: 1.040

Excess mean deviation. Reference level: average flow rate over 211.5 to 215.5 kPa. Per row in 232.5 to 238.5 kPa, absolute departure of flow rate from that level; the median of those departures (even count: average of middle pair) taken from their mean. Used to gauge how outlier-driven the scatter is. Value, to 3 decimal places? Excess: -0.022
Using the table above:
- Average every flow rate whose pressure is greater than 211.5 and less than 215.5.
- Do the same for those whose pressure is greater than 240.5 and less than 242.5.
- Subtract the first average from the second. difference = 0.14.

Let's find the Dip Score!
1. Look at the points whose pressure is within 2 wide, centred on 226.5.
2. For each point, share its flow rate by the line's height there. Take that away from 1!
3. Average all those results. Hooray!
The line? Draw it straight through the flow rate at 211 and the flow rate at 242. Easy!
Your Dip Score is -0.13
